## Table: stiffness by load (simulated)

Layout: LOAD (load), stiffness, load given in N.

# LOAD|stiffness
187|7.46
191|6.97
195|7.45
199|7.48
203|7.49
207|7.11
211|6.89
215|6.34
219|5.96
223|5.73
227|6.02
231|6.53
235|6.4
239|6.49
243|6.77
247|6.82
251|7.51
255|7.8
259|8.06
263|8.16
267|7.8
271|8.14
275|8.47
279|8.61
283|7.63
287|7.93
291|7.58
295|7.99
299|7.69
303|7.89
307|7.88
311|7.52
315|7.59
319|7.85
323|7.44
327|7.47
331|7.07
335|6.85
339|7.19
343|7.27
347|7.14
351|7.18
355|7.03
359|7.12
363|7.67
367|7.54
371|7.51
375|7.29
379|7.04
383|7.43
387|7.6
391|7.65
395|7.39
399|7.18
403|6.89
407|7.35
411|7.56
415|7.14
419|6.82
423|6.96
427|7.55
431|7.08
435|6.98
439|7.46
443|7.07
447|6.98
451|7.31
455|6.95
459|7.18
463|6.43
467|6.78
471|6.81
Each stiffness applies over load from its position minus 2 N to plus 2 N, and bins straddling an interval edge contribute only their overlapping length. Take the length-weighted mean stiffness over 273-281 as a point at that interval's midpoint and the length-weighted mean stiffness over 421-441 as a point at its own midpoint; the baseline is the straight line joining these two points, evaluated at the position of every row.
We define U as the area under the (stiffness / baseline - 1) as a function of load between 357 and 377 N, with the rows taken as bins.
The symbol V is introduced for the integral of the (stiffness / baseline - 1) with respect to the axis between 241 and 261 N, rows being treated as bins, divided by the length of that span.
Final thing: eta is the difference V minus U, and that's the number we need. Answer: 0.7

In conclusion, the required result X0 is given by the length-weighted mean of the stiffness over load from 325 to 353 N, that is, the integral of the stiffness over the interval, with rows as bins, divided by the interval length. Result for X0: 7.2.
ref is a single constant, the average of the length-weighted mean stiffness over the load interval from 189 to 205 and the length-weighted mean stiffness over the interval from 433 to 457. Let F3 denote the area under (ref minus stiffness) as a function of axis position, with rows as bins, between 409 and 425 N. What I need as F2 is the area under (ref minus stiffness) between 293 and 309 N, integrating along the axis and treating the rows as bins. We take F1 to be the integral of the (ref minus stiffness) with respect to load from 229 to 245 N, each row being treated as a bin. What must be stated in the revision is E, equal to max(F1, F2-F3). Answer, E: 11.0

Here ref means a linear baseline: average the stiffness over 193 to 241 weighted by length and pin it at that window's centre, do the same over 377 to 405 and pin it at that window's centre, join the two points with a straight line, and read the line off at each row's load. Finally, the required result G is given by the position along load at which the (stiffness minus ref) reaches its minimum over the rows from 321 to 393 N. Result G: 335 N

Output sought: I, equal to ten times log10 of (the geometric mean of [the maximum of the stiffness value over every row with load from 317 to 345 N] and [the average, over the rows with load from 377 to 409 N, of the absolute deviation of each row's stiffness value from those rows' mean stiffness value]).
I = 1.1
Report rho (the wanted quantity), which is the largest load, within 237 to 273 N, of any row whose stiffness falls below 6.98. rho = 247 N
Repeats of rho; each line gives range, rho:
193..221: 219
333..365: 335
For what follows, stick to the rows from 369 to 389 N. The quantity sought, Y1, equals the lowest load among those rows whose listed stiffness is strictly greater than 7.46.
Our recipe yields 371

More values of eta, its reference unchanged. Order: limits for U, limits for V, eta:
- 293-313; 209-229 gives 0.9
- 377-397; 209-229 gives 0.1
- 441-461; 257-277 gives -0.2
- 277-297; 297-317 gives 1.1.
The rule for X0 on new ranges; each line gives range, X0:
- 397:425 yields 7.1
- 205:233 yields 6.4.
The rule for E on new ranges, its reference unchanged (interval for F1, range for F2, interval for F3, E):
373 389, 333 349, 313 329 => 7.6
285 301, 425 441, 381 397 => 4.0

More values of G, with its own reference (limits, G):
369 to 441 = 419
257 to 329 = 323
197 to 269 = 223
